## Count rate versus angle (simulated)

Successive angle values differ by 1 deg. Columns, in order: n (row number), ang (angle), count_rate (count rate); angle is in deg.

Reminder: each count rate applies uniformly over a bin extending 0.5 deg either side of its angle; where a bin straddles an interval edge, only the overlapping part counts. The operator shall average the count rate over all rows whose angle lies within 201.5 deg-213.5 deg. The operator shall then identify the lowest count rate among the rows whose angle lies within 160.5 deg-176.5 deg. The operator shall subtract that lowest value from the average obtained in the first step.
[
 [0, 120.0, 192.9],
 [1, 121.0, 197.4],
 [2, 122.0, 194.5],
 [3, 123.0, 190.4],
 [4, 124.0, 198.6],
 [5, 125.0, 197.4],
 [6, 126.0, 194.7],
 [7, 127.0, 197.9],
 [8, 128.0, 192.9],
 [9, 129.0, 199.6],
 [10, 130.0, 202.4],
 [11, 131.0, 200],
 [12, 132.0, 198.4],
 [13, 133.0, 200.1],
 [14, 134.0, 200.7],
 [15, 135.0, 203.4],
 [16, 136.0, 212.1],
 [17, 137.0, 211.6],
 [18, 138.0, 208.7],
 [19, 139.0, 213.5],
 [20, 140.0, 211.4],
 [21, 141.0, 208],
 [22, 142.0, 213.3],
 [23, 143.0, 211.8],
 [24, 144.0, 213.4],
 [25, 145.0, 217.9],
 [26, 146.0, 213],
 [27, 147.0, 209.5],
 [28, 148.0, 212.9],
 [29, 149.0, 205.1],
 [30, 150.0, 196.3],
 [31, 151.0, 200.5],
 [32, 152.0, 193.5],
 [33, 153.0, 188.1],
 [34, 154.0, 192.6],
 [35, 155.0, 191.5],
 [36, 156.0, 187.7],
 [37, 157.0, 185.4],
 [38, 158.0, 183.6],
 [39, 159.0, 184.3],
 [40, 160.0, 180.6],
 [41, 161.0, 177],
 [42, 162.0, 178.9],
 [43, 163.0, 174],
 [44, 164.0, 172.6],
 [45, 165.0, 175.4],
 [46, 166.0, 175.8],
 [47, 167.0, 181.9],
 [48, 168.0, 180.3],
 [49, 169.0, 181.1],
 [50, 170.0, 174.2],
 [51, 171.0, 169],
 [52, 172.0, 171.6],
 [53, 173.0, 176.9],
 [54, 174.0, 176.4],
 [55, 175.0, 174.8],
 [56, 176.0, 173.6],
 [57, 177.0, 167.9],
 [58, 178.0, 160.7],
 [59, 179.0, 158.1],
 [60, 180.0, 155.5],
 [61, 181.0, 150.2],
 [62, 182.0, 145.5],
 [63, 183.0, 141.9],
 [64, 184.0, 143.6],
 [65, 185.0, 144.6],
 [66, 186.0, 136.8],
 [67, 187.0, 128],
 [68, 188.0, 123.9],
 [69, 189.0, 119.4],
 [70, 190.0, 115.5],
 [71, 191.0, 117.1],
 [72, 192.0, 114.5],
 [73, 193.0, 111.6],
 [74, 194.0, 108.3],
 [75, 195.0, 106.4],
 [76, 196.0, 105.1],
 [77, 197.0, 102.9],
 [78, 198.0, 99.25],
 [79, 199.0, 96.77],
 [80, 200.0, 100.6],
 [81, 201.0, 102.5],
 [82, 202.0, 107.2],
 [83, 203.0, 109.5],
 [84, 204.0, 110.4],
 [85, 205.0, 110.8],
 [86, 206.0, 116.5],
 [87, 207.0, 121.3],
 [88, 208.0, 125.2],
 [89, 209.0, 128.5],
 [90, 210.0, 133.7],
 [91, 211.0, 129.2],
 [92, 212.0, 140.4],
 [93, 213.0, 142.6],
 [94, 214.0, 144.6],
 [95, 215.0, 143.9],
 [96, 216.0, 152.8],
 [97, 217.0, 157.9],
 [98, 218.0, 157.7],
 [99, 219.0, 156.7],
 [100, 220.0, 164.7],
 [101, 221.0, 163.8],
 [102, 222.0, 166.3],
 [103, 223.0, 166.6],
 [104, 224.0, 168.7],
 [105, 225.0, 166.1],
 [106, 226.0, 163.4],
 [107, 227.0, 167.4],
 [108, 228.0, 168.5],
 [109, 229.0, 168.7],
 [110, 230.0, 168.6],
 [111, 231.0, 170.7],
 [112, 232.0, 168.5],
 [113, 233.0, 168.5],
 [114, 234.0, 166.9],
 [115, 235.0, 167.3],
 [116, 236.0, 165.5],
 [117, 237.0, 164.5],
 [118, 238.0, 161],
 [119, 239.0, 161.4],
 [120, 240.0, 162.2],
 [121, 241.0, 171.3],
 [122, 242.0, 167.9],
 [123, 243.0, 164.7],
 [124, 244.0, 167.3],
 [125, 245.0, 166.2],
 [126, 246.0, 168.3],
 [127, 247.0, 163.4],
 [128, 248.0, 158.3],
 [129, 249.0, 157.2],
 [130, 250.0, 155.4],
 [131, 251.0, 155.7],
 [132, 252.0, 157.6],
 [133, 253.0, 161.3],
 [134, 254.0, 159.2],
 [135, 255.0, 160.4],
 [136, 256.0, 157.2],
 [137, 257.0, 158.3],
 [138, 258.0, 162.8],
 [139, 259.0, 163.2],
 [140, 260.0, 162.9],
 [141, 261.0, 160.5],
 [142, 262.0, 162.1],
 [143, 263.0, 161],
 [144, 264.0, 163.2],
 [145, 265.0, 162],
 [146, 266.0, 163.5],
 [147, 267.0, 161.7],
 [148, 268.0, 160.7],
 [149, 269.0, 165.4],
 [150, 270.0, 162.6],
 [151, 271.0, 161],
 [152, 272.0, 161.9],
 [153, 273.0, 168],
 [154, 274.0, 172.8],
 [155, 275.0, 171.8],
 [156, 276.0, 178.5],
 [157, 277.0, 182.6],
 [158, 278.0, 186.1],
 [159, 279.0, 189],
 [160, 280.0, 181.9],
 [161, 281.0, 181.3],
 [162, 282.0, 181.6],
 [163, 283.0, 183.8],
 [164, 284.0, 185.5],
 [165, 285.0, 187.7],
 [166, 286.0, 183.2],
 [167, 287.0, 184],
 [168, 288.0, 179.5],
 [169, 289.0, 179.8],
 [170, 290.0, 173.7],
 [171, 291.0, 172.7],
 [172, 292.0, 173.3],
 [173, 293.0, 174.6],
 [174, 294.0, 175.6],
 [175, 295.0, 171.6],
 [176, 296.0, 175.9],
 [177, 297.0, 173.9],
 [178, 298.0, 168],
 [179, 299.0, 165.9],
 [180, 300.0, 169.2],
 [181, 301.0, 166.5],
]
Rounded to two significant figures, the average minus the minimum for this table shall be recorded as -46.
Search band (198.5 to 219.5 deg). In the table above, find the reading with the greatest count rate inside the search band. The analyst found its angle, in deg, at 217.0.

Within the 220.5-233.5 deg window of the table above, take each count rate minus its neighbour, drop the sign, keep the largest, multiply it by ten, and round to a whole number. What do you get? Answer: 40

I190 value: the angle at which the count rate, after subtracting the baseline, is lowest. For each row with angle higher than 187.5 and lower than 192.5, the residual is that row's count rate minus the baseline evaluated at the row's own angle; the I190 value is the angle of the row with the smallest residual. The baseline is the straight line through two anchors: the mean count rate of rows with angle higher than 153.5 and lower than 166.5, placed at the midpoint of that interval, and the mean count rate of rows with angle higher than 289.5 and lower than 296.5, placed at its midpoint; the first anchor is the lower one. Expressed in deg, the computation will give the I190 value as 192.0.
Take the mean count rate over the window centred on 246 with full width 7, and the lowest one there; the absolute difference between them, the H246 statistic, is 6.4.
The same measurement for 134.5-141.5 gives 6.4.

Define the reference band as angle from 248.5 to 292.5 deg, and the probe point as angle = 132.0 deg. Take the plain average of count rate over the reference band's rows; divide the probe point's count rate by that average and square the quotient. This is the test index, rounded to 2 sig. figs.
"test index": 1.4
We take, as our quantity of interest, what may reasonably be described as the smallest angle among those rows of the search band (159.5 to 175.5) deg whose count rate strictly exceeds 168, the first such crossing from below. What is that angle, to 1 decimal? 160.0 deg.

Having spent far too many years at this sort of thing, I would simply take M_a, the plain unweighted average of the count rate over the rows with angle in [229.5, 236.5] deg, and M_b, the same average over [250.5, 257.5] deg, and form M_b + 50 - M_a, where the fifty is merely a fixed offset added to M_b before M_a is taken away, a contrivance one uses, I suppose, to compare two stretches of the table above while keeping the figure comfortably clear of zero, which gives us 41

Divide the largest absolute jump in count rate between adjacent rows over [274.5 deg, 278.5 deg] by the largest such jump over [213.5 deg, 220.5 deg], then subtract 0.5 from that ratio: 0.25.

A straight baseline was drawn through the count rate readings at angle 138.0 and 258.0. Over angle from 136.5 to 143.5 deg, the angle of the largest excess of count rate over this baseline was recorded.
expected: 142.0 deg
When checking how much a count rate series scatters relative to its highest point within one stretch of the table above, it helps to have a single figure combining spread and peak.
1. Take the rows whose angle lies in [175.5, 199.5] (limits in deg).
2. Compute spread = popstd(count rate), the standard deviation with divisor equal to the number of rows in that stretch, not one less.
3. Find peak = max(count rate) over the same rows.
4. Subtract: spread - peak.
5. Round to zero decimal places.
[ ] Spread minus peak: -151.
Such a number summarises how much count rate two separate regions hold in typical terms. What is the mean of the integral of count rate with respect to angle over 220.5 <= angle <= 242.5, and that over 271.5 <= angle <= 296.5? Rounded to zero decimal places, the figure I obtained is 4060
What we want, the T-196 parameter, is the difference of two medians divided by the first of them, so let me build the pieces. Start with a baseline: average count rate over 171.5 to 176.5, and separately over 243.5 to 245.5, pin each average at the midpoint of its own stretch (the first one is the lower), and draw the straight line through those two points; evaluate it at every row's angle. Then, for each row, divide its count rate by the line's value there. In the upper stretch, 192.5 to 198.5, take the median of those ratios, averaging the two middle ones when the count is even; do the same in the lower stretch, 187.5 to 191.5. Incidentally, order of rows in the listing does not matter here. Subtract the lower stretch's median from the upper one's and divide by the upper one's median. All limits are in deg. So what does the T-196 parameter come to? -0.11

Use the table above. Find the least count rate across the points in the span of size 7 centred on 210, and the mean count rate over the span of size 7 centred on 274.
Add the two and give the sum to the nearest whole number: 292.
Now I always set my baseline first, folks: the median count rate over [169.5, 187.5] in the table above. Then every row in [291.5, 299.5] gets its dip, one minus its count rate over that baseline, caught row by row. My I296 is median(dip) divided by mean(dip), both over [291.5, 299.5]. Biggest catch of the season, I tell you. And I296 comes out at 1.10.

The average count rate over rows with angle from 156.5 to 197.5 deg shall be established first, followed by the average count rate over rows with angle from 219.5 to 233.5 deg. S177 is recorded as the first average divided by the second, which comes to 0.92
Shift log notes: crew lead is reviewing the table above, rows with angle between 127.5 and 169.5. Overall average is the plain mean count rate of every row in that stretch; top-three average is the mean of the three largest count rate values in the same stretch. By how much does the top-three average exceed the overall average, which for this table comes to 19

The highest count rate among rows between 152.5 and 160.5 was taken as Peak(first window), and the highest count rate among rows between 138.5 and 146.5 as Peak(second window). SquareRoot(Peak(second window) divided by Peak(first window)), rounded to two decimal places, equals 1.06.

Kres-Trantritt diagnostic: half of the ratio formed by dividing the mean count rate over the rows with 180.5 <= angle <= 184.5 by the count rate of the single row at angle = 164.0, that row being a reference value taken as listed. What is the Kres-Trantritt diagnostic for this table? 0.421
